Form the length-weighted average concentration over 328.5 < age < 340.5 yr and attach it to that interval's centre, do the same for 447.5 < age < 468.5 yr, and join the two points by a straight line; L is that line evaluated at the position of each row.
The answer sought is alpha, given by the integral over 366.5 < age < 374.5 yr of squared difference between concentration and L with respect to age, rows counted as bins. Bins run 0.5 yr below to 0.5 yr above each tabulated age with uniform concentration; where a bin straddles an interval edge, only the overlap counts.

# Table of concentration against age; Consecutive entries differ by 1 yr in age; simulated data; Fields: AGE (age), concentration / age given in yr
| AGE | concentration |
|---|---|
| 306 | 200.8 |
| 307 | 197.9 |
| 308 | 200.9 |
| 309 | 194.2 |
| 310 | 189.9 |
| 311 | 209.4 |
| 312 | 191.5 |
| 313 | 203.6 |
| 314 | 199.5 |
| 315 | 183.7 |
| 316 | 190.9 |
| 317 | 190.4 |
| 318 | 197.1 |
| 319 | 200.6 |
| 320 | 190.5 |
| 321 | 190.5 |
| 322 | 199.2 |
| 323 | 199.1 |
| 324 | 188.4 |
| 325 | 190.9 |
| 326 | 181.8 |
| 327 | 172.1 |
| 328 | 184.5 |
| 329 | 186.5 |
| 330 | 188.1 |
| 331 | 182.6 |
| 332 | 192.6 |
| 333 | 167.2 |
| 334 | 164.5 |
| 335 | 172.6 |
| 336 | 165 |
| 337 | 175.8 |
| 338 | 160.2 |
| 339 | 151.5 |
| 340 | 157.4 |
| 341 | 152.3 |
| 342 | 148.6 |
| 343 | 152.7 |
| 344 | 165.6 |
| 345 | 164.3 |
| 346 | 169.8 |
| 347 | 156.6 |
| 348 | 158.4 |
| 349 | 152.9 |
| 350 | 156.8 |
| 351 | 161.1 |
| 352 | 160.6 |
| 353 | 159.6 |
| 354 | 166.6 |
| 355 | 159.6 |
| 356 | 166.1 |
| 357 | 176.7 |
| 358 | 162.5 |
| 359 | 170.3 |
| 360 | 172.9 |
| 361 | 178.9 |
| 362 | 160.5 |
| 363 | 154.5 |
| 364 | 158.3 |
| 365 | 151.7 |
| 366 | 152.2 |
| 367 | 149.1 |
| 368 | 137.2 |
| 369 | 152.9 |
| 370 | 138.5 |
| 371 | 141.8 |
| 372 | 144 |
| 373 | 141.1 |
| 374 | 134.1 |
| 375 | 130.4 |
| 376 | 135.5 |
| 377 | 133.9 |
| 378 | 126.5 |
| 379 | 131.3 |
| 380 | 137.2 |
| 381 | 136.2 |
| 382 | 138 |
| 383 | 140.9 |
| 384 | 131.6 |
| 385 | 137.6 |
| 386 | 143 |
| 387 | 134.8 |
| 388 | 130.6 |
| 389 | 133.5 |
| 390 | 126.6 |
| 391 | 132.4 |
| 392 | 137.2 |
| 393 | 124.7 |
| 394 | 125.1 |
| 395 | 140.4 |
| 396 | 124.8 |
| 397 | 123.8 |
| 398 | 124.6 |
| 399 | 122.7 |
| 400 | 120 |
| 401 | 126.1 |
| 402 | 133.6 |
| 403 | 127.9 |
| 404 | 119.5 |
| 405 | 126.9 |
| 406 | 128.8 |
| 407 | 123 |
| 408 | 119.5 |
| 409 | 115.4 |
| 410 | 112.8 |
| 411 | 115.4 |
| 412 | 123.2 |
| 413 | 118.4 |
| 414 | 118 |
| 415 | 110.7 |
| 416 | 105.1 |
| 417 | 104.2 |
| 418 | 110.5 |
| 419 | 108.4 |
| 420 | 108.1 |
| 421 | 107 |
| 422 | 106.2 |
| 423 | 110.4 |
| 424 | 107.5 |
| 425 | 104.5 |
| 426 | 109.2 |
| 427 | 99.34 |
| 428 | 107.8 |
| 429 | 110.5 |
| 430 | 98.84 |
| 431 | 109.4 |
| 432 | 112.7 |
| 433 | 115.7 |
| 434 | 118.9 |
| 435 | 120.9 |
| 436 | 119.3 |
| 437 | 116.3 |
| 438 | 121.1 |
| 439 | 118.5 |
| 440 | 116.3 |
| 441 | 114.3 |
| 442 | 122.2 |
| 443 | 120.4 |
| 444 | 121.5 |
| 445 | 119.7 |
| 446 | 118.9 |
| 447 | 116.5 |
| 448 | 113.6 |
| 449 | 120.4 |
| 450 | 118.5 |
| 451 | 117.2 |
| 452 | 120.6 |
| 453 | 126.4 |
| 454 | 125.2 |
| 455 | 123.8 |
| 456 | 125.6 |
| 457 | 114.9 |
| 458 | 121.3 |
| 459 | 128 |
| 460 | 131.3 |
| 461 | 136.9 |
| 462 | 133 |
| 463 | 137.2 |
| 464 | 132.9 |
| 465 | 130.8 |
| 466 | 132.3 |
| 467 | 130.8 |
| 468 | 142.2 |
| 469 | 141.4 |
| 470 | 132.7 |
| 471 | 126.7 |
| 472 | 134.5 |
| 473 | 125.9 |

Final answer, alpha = 2412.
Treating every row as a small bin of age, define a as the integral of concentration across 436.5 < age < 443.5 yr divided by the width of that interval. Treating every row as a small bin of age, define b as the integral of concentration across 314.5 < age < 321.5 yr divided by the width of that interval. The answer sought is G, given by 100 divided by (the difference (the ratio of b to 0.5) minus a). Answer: 0.38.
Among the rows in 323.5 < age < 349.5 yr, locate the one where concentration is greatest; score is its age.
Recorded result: 332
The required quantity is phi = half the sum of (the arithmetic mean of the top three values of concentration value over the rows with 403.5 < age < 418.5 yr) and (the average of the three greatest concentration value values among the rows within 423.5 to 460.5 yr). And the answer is 127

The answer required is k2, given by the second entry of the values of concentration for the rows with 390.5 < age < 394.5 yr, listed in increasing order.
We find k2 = 125.1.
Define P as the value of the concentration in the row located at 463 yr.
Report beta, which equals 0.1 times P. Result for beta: 13.7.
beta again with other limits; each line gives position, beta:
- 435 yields 12.1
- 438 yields 12.1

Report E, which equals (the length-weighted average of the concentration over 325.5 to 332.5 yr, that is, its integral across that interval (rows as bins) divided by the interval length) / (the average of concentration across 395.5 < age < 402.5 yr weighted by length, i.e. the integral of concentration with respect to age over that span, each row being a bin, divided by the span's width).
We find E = 1.5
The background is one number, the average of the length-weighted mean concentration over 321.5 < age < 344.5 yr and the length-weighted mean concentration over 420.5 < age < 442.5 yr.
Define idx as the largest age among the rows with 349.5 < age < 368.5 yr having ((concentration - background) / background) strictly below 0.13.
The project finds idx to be 368 yr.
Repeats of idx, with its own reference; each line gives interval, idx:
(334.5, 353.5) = 353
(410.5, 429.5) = 429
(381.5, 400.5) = 400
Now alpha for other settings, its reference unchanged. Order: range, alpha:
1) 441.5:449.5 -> 1235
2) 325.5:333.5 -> 1022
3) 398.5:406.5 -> 3856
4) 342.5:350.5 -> 763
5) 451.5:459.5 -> 289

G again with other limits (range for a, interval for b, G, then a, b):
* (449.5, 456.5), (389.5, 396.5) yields 0.73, 122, 130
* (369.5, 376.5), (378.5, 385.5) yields 0.74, 138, 136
